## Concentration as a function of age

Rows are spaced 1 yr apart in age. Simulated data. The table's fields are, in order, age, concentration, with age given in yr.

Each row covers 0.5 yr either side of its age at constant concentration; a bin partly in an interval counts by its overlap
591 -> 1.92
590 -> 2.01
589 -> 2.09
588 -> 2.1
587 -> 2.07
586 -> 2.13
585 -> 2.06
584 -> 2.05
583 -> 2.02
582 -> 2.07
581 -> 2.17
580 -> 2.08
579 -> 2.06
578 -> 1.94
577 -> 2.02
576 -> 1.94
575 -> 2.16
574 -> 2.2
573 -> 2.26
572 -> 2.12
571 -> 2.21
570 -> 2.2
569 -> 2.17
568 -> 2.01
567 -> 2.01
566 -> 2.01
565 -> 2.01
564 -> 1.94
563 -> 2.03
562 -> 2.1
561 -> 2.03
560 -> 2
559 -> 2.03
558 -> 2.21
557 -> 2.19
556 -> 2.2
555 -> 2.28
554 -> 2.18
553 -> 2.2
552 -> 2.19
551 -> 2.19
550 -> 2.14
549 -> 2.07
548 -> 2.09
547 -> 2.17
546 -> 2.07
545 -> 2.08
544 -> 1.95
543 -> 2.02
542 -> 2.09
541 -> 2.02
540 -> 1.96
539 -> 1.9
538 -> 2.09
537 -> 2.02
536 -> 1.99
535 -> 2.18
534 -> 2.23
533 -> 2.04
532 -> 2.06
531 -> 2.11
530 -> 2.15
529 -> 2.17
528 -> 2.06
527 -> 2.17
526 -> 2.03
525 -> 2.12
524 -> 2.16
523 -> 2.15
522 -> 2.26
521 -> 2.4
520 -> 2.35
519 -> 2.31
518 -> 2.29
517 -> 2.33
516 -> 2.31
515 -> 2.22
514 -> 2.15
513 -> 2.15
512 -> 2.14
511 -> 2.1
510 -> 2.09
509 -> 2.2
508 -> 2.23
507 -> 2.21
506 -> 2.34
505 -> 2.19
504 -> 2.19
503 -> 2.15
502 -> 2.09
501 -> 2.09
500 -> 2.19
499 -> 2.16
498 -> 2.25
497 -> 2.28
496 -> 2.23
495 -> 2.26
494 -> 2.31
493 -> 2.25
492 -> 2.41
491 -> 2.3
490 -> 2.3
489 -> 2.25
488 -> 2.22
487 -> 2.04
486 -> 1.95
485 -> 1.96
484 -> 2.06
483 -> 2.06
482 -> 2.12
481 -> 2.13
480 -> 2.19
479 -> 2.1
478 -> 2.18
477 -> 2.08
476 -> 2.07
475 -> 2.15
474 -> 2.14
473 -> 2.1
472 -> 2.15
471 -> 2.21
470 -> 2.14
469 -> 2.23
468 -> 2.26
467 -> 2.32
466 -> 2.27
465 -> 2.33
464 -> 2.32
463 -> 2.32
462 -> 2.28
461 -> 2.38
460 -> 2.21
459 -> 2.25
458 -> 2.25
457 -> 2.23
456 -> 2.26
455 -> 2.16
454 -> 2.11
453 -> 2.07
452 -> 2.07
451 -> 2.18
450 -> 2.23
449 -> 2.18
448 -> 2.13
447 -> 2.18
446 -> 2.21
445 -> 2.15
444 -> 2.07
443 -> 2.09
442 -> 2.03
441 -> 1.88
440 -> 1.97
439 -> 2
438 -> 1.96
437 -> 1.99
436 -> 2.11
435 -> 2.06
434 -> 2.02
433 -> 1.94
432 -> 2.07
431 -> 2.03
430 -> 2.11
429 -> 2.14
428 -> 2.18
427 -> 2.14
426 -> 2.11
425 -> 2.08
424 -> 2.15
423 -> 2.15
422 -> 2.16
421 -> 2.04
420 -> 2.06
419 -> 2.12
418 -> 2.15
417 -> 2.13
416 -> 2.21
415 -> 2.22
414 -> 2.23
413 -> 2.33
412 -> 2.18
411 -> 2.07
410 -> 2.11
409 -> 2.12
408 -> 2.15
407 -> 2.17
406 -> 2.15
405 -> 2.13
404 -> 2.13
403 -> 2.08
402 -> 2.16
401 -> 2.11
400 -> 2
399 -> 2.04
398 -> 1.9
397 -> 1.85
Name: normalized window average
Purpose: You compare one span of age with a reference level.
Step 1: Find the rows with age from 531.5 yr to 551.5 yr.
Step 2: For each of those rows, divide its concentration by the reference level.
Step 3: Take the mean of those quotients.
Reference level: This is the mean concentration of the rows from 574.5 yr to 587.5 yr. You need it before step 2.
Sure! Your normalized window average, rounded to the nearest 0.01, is 1.00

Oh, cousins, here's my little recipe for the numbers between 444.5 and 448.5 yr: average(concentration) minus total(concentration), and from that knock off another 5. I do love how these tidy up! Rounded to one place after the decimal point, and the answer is -11.5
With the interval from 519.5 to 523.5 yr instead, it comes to -11.9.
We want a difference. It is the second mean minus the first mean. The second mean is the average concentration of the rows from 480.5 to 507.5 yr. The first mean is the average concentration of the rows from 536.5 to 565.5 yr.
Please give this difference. 0.10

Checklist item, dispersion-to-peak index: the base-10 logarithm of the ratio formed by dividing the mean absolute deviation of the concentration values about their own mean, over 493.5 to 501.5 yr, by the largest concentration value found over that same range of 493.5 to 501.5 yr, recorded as -1.62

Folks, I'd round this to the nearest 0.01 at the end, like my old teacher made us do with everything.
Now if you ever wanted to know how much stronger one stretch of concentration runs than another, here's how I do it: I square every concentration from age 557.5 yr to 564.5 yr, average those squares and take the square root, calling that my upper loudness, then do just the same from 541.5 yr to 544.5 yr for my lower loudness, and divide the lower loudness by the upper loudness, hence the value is 0.99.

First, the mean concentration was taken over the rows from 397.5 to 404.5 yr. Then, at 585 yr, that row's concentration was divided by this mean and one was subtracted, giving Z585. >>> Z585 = 0.00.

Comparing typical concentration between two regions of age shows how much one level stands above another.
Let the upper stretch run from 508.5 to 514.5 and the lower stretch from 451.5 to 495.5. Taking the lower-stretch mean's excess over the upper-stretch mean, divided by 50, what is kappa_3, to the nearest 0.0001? 0.0011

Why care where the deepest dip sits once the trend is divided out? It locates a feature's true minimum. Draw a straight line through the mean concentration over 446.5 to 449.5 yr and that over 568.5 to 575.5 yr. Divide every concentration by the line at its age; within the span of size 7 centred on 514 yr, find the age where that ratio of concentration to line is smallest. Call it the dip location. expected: 511 yr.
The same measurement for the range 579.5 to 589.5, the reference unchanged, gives 583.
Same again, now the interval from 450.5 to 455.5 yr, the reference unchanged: 453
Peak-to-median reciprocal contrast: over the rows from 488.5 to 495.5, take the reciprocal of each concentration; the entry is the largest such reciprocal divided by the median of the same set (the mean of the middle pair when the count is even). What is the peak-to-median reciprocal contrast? 1.02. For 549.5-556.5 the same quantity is 1.02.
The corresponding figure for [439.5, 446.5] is 1.10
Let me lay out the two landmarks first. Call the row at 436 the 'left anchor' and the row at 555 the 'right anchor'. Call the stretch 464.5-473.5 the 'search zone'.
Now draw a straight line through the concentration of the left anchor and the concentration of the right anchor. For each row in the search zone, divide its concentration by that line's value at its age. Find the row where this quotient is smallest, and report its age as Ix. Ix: 473 yr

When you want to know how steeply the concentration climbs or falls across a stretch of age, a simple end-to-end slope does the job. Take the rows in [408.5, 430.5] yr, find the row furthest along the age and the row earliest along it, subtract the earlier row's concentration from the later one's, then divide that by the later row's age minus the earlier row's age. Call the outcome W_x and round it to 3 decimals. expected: 0.000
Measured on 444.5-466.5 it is 0.006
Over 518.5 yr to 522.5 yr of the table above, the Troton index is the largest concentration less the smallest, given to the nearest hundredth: 0.14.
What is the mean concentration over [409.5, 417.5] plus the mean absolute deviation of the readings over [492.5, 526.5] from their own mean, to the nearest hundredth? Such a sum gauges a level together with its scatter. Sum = 2.26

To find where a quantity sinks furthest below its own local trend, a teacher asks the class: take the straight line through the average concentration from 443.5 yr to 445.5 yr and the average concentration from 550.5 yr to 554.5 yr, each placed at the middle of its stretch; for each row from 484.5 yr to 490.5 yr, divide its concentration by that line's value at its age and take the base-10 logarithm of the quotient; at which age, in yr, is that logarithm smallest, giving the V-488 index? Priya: 486 yr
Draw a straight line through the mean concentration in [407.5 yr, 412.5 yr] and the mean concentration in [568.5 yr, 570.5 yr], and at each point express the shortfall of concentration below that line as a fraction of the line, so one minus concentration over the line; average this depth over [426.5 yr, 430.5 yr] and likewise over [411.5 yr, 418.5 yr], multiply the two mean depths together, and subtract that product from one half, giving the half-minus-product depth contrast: 0.500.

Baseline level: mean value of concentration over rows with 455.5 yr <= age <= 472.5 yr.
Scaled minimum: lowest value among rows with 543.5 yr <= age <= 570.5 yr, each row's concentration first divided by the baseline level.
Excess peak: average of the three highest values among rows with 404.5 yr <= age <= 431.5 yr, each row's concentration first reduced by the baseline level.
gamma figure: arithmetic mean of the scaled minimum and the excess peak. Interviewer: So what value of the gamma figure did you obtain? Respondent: 0.430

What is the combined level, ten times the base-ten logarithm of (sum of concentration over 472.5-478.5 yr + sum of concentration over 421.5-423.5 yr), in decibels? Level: 12.3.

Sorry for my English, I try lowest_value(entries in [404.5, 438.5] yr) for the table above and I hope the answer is 1.94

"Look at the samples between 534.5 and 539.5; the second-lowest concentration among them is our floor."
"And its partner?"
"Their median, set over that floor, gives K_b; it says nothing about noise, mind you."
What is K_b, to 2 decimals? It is 1.02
